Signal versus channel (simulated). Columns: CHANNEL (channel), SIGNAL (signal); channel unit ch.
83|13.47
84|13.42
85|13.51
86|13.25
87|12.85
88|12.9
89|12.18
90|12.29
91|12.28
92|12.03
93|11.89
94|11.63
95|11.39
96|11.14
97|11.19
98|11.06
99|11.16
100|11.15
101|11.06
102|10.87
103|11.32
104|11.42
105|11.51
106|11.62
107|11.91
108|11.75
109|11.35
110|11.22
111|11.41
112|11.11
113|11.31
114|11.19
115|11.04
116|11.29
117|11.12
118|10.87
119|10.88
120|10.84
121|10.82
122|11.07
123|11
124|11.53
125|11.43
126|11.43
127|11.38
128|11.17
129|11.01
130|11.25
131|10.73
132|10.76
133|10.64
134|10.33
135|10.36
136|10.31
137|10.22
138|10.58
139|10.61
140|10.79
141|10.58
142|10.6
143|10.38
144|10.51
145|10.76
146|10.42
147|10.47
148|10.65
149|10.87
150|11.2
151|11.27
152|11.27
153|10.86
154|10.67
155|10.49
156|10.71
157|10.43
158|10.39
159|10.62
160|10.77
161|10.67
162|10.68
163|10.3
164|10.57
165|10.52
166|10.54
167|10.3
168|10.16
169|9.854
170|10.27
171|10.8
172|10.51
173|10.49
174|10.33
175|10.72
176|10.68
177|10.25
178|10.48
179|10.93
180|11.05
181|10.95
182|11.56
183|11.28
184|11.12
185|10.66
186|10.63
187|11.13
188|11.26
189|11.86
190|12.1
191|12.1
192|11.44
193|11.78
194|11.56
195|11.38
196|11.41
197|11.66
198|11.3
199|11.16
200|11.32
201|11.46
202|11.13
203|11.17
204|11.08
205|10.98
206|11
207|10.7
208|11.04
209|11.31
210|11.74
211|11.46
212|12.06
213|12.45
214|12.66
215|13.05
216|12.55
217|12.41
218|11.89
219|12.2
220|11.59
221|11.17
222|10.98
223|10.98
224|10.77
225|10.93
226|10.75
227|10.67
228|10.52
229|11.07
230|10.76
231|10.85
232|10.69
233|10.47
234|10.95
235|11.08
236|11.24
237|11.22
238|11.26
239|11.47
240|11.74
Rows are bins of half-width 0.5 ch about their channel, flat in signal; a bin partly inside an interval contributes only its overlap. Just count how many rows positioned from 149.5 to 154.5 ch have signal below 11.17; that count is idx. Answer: 2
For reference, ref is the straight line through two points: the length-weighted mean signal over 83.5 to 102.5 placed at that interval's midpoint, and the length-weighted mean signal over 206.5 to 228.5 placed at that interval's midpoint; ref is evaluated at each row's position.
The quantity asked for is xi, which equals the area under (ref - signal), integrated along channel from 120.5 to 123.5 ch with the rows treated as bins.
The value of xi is 2.7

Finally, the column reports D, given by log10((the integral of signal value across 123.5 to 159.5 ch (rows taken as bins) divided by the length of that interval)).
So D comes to 1.03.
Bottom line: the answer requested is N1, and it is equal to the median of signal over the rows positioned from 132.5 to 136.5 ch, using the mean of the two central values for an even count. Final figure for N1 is 10.3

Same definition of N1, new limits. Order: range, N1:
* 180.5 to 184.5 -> 11.2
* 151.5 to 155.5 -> 10.8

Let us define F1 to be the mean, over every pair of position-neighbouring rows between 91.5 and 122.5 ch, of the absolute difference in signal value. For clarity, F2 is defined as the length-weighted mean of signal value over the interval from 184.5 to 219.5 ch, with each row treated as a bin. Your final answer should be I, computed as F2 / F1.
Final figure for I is 68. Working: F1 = 0.17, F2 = 11.6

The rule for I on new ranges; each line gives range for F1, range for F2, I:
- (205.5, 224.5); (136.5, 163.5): 31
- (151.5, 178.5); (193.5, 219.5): 53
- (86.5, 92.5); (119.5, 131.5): 49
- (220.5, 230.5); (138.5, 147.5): 52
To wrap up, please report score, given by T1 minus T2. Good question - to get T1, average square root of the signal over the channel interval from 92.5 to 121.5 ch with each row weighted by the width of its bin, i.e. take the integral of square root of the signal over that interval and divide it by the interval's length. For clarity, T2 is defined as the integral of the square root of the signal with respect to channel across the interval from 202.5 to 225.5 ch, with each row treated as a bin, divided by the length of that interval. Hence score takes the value -0.05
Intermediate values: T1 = 3.36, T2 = 3.40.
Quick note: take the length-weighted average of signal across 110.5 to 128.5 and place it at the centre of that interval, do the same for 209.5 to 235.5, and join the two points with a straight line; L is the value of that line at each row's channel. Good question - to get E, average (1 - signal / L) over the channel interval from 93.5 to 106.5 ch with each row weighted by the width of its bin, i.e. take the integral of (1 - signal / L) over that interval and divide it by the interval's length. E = -0.01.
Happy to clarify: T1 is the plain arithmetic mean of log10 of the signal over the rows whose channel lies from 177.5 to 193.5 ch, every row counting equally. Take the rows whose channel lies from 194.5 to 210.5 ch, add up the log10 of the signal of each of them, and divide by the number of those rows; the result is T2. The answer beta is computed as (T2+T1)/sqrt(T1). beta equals 2.05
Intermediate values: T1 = 1.05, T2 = 1.051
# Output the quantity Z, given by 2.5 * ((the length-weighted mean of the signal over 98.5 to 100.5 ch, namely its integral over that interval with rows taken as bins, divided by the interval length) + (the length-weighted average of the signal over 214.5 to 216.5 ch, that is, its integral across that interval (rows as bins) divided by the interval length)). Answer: 59.9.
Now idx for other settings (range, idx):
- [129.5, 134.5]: 4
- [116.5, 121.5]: 5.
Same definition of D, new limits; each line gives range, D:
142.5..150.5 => 1.03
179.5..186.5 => 1.04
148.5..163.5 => 1.03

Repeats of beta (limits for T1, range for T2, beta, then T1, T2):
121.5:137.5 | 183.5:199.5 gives 2.06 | 1.04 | 1.057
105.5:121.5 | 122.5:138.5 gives 2.04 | 1.05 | 1.036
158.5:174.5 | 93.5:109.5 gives 2.05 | 1.02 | 1.055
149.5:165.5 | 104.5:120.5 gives 2.05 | 1.03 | 1.052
